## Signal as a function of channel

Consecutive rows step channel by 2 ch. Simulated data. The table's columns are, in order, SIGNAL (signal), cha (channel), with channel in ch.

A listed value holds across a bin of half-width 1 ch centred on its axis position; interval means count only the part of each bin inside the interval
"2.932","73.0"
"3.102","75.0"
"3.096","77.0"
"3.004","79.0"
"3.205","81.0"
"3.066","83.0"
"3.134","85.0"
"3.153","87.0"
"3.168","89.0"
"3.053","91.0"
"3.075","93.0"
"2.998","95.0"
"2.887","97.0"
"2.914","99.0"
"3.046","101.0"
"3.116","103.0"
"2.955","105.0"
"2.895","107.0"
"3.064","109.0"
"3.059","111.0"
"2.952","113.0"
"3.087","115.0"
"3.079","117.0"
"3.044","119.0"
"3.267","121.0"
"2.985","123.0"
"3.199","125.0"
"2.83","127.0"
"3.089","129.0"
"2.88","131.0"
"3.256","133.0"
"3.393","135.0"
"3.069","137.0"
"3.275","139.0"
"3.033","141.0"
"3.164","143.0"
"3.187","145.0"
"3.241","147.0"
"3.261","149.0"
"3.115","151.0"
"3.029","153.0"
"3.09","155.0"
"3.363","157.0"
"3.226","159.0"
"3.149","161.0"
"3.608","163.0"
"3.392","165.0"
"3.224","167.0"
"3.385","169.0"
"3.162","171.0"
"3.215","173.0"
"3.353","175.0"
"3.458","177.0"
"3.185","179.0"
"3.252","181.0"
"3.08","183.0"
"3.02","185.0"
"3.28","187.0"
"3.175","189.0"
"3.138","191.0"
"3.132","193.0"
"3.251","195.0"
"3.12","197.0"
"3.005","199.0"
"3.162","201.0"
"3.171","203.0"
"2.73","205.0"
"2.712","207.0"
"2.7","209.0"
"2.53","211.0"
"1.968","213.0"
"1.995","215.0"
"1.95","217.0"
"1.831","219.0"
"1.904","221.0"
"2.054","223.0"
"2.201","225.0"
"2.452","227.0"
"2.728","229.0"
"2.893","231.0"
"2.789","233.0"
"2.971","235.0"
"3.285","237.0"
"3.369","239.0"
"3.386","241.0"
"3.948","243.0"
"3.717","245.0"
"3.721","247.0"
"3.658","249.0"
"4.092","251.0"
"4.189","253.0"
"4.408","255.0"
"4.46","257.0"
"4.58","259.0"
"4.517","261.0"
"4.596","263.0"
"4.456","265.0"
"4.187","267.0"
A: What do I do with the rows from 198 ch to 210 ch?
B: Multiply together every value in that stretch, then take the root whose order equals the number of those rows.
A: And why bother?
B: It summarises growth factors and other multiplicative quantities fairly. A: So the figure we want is 2.9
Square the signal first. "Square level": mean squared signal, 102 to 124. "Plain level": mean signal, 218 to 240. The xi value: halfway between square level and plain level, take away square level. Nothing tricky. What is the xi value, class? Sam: -3.35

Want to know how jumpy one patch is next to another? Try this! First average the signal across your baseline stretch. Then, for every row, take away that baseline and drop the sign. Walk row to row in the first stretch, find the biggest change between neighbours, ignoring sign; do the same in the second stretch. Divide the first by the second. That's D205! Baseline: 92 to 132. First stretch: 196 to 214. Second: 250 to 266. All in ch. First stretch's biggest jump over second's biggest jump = 2.6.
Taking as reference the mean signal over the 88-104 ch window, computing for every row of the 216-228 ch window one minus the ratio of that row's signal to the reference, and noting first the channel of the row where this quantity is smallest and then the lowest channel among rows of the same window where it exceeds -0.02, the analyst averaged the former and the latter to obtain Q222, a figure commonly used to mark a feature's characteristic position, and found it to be 222 ch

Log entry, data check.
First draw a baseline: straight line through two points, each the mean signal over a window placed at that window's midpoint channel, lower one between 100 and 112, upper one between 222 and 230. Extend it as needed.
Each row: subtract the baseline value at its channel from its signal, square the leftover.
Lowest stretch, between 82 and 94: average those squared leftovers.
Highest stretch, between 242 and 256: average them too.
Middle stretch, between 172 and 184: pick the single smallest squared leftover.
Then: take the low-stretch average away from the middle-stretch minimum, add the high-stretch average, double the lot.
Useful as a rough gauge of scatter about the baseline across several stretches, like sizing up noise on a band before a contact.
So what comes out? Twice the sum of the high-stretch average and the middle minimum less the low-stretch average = 6.6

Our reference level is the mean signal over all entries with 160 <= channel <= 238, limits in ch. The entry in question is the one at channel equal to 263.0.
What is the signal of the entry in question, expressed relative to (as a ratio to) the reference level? 1.592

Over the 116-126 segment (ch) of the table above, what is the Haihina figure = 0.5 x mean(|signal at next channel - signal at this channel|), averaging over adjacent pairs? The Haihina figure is 0.094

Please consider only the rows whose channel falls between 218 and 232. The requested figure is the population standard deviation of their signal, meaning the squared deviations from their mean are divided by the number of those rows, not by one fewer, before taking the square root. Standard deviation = 0.38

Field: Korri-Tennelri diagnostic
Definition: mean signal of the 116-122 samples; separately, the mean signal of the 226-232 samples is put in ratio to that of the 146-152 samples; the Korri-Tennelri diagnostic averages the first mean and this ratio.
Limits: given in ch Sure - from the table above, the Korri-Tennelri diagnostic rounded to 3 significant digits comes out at 1.98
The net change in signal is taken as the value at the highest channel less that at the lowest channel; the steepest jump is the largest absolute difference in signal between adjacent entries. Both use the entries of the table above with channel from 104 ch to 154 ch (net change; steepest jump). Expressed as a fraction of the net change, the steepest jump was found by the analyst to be 5.1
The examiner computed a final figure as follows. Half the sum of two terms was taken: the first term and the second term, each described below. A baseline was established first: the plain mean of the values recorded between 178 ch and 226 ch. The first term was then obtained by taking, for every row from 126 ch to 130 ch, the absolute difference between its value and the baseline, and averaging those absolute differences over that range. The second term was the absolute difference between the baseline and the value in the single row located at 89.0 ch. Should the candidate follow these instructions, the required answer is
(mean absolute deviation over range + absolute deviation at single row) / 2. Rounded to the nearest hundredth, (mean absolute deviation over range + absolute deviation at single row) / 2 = 0.33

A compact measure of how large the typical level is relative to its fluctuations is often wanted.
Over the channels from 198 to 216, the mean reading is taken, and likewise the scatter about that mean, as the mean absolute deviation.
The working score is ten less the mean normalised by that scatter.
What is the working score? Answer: 2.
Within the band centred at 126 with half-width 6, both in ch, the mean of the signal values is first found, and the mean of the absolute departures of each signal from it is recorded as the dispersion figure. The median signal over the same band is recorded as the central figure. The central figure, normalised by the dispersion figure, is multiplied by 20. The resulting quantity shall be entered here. 424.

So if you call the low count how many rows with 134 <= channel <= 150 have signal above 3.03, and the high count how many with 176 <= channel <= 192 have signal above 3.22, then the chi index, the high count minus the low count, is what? -5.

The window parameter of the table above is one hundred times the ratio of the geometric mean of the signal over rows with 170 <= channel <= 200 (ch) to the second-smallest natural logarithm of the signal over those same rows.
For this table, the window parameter 288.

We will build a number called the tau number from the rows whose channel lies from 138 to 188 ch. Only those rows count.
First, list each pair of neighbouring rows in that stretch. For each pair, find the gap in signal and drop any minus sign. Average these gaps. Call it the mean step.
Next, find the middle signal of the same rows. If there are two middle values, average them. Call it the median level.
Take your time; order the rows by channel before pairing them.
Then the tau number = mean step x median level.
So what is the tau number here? 0.48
